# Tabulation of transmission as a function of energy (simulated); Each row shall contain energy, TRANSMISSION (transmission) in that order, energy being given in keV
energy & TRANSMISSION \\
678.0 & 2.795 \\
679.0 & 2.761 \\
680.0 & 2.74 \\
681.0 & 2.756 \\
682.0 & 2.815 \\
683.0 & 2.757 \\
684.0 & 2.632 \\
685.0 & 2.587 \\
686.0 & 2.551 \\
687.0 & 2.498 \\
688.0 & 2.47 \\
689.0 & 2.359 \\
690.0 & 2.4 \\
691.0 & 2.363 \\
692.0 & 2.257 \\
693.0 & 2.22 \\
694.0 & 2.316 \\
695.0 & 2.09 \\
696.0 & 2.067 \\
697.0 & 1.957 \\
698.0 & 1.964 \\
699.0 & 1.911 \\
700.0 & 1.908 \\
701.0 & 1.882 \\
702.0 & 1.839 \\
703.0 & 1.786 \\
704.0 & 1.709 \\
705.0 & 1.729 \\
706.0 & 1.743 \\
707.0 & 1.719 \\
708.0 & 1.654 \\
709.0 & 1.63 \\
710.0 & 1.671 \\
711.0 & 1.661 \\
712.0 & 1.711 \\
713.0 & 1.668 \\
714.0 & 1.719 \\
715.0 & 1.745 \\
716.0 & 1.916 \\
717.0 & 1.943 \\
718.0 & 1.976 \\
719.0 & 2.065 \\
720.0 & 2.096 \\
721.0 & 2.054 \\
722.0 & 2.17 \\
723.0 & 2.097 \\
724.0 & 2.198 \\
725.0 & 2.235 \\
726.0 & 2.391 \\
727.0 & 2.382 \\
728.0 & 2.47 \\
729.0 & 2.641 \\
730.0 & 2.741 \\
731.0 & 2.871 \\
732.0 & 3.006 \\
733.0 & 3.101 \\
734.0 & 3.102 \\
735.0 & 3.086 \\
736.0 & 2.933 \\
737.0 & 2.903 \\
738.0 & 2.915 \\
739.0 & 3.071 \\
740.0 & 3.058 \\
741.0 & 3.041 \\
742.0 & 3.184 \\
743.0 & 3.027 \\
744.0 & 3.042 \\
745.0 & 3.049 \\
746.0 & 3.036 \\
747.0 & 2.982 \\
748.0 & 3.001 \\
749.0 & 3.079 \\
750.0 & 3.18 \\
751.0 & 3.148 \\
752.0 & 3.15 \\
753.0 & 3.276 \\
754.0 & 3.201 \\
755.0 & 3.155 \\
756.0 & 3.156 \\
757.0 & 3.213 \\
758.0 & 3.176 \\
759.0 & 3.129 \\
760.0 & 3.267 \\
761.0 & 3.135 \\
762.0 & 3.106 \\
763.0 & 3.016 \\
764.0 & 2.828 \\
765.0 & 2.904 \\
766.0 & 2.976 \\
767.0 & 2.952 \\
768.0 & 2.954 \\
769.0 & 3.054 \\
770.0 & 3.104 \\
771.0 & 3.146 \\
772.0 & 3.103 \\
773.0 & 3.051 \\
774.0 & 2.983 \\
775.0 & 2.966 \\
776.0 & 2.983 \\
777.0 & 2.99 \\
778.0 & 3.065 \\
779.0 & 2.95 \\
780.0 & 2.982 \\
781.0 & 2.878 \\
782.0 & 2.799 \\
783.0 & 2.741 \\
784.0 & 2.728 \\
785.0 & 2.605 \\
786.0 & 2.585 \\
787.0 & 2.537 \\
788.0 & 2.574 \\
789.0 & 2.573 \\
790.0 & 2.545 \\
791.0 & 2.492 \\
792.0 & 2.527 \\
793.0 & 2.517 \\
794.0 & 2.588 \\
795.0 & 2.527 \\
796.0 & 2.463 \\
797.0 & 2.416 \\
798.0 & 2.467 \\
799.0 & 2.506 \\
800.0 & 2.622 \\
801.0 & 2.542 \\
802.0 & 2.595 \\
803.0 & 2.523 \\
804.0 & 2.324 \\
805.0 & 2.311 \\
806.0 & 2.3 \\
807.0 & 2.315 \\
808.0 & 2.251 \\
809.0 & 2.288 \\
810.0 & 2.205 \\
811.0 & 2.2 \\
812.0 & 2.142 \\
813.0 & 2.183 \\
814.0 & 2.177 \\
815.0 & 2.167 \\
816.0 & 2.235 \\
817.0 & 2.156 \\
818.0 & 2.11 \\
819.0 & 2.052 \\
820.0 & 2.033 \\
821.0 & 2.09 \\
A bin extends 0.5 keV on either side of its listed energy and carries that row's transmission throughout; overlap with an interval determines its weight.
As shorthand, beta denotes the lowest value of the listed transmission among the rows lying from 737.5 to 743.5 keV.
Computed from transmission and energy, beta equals 2.915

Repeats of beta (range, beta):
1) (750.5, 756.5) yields 3.148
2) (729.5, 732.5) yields 2.741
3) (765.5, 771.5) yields 2.952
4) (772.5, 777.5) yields 2.966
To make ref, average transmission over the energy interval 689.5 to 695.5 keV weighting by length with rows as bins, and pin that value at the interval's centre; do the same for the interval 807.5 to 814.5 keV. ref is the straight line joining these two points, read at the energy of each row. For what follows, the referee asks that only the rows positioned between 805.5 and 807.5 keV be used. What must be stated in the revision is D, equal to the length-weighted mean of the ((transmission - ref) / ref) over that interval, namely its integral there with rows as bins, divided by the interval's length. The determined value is 0.0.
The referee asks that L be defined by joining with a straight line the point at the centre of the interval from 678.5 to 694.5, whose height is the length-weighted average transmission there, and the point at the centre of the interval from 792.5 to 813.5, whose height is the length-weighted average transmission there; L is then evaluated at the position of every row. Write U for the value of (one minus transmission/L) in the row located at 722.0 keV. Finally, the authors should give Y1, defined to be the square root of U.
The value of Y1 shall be 0.36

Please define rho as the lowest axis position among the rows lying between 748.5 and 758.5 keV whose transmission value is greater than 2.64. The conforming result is 749.0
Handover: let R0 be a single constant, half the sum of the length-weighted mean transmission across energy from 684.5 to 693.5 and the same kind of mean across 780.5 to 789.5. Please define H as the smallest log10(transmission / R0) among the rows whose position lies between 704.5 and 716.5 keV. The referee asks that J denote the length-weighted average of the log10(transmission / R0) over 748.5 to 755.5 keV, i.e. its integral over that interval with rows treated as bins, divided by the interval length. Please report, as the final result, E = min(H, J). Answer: -0.193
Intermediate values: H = -0.19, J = 0.096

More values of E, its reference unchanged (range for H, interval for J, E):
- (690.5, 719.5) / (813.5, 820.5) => -0.193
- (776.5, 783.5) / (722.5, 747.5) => 0.033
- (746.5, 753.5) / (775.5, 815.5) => -0.004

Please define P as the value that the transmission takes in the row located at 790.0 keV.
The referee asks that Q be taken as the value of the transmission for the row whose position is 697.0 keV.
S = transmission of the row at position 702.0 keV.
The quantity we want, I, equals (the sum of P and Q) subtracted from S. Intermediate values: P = 2.545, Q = 1.957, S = 1.839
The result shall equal -2.7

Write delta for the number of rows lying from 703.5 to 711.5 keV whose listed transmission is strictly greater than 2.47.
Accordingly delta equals 0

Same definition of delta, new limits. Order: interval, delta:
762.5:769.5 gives 7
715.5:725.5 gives 0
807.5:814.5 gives 0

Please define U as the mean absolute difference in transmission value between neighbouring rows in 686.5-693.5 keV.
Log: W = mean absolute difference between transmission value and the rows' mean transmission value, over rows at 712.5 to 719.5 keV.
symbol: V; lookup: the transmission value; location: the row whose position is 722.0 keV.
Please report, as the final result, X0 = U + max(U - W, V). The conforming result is 2.23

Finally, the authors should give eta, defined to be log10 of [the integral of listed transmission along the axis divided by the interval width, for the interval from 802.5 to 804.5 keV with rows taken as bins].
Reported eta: 0.38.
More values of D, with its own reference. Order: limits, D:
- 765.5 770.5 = 0.3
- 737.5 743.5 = 0.4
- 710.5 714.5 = -0.3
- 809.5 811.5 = 0.0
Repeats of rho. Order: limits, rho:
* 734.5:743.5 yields 735.0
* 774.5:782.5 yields 775.0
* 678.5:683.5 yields 679.0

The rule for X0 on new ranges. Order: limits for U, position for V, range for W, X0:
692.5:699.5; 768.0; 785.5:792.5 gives 3.04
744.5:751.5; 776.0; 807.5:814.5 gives 3.03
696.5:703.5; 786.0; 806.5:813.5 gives 2.62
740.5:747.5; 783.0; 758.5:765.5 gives 2.81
